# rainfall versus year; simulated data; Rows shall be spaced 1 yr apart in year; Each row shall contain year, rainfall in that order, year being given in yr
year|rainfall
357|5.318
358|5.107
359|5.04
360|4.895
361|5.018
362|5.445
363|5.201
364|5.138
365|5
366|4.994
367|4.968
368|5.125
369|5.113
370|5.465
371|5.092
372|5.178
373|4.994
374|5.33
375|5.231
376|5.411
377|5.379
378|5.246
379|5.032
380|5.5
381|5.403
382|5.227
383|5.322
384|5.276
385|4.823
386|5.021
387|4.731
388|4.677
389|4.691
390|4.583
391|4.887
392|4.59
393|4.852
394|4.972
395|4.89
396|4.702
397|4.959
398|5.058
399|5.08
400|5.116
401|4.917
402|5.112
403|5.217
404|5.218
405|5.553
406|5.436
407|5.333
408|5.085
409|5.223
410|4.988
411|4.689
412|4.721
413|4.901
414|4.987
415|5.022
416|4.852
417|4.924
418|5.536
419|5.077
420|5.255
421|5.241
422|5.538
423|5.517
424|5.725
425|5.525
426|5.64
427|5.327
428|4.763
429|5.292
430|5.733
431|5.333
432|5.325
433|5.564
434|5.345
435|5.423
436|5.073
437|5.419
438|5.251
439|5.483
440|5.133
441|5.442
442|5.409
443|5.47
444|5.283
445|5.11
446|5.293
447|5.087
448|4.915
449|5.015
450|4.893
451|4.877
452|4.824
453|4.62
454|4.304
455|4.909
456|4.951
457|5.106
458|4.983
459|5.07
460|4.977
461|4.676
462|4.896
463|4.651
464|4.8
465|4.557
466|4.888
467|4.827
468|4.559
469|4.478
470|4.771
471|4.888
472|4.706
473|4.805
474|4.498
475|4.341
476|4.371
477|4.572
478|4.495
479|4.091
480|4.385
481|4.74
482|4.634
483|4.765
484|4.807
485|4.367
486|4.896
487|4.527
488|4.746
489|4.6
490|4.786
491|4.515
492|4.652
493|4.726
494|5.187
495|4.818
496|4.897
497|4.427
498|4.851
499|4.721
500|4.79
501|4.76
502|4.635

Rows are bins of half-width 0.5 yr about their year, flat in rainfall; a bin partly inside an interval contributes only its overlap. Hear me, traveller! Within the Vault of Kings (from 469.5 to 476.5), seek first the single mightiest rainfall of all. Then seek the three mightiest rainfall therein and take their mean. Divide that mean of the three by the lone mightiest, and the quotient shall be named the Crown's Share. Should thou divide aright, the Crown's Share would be 0.986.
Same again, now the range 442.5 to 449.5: 0.978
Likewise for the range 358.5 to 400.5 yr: 0.995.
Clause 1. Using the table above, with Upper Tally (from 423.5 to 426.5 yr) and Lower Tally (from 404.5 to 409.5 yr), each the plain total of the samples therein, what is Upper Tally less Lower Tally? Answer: -10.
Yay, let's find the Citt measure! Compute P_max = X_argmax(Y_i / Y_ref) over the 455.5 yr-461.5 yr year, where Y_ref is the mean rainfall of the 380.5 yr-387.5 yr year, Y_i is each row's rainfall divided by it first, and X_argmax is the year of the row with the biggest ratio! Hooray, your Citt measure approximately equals 457 yr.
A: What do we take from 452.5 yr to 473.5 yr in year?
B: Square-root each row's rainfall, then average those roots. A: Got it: 2.19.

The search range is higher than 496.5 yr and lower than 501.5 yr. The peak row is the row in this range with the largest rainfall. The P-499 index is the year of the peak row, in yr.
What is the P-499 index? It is 498 yr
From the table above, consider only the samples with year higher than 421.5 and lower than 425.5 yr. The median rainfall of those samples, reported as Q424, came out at 5.53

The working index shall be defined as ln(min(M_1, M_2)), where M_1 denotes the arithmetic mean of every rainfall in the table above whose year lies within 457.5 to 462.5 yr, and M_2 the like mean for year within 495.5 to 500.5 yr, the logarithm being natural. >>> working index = 1.56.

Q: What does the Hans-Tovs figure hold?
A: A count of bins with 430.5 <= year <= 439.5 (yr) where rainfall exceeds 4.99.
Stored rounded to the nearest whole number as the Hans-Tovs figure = 9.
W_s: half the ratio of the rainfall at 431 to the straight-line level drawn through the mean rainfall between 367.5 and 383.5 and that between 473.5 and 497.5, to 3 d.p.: 0.541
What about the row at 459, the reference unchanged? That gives 0.531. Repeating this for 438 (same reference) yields 0.537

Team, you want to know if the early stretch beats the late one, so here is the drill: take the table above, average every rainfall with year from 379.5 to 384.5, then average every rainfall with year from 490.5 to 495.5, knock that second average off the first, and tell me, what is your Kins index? 0.57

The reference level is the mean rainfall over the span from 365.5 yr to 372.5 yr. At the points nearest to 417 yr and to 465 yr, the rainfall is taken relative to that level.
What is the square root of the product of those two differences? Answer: 0.35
